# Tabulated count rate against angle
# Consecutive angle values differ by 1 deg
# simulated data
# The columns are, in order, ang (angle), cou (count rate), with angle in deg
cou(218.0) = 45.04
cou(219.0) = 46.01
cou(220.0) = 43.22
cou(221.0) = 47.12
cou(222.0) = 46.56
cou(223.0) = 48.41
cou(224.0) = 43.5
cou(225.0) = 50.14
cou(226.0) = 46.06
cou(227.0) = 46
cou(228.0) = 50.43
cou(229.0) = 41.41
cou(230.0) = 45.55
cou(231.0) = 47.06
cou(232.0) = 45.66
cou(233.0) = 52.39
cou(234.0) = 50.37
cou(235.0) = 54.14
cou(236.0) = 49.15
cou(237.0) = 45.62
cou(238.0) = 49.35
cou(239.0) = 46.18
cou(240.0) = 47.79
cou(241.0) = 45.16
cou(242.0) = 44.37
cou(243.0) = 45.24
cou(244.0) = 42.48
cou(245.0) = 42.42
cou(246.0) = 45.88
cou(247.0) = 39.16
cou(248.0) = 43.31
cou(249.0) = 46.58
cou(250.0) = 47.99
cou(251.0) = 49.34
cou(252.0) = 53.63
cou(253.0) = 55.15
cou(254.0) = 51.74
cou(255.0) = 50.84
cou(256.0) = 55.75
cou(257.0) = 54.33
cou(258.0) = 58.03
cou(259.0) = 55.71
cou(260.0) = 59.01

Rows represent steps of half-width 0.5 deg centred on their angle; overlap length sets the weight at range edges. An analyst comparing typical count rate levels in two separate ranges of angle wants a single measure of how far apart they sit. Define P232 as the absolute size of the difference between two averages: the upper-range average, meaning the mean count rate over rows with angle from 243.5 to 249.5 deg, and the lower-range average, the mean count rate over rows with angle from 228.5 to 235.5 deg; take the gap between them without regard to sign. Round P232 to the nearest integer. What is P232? 5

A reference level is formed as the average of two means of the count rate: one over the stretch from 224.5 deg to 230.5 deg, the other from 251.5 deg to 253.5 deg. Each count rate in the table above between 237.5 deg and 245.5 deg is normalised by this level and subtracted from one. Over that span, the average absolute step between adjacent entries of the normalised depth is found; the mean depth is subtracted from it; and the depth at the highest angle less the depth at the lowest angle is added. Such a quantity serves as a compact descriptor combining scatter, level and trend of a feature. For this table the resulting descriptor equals 0.069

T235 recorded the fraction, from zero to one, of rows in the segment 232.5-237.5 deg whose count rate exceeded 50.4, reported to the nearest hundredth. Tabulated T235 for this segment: 0.40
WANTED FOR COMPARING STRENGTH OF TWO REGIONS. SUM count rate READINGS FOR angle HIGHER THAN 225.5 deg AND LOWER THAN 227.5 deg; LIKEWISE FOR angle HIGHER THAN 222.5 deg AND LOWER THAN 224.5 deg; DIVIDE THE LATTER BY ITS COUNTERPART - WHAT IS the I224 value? 1.00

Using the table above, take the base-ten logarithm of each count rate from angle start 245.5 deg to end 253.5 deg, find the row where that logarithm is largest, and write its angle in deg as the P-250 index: 253.0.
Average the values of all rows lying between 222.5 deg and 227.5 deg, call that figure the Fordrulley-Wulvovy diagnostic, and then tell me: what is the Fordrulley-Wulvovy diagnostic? 46.8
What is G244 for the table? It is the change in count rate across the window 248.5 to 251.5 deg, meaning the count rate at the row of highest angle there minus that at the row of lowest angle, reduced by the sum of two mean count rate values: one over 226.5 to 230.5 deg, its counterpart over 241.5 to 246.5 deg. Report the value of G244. -87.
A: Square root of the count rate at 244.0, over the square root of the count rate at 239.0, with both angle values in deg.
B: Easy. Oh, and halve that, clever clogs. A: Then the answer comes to 0.48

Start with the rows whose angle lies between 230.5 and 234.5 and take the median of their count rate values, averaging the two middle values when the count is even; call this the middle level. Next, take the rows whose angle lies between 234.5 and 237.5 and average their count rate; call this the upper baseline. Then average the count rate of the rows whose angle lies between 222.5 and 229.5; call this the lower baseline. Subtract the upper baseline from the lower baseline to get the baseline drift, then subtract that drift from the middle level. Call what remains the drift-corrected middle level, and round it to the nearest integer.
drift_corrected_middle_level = 52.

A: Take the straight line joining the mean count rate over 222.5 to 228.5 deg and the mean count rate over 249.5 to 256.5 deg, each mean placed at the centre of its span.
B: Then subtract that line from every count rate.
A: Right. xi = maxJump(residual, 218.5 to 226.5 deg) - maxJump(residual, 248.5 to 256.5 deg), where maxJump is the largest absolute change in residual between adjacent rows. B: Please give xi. 2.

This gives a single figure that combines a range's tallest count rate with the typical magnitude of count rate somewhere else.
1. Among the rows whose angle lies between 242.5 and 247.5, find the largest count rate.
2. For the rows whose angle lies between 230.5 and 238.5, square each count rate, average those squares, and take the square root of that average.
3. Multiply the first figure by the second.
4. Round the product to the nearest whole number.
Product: 2262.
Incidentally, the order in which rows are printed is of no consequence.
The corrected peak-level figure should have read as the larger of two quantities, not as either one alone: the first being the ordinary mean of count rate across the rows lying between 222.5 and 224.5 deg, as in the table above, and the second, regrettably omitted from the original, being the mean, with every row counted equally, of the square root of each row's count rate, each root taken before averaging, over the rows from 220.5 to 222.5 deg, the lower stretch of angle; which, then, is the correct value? 46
